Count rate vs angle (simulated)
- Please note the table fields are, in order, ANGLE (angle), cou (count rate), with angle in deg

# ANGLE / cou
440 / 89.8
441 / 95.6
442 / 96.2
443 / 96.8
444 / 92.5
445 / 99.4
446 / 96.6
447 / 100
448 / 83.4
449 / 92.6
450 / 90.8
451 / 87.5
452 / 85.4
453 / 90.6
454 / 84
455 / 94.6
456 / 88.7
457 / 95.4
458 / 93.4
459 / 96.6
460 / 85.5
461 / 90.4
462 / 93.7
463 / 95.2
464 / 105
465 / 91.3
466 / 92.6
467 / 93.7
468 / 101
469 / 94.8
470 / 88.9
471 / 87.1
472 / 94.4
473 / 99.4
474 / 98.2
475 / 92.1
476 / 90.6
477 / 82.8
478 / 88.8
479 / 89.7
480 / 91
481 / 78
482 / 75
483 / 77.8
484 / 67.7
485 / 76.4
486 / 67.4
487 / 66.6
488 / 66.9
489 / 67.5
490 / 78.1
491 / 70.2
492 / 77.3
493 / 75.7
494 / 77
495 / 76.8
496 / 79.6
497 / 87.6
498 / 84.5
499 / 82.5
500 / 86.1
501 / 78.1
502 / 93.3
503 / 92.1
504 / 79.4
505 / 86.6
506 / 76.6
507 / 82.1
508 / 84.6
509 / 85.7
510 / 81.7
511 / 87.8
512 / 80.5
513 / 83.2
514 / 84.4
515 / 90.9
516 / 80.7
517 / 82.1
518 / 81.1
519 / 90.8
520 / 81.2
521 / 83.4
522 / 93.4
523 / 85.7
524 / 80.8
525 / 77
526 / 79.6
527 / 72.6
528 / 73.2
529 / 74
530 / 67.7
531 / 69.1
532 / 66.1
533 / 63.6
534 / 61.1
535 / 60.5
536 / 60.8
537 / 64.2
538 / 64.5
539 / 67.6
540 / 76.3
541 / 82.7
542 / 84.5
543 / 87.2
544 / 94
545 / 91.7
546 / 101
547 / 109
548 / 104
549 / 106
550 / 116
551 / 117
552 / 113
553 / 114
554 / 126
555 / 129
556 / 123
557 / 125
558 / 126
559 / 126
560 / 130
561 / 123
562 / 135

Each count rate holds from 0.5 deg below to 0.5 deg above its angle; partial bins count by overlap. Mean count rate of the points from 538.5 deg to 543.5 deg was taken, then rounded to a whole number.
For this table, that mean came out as 80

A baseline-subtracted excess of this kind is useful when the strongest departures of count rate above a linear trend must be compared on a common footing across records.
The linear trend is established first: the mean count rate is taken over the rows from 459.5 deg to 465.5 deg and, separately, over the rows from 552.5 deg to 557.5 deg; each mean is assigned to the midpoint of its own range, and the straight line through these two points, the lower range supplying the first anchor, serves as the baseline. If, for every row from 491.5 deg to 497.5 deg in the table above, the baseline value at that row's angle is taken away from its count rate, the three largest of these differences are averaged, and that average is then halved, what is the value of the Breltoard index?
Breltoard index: -11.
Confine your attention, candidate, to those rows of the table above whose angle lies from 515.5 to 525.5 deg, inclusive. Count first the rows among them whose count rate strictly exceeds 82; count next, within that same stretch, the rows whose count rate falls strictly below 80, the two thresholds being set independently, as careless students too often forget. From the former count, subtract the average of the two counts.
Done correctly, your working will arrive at 2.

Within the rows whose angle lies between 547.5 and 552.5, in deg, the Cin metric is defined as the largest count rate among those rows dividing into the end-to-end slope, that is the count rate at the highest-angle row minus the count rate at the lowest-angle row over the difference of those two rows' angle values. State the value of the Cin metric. 0.019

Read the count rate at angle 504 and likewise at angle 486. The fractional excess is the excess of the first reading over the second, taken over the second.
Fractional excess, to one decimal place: 0.2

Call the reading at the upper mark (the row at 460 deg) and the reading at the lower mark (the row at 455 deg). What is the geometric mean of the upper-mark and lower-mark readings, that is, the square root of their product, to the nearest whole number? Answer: 90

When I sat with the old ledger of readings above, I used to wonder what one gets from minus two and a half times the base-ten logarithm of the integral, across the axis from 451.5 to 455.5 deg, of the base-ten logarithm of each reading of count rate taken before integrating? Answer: -2.23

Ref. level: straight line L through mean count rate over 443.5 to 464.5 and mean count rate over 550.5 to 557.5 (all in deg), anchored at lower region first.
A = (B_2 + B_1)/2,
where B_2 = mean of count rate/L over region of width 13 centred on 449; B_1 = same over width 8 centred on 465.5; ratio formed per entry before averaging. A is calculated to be 1.01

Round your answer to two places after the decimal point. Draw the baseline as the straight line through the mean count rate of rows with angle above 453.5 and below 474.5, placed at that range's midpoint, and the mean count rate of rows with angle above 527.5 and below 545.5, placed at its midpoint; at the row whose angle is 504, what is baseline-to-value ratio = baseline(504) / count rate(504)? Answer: 1.03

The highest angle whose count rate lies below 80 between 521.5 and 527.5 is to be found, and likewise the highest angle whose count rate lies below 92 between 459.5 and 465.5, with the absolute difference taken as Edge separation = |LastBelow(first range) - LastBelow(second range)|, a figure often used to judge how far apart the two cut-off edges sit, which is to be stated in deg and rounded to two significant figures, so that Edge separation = 62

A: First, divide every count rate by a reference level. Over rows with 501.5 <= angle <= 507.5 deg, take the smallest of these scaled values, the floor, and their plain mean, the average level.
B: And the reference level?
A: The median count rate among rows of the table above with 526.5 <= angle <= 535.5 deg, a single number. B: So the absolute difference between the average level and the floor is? 0.12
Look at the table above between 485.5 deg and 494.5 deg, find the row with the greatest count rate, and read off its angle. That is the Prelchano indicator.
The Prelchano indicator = 490 deg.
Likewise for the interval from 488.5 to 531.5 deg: 522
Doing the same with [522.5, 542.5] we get 523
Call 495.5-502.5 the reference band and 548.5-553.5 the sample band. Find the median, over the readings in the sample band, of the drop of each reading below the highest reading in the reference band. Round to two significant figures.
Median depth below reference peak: -21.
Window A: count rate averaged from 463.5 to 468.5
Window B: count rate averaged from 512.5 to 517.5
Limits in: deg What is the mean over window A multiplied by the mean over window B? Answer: 8150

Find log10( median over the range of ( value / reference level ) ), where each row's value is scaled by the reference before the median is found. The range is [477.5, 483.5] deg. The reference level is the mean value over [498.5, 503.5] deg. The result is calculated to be -0.02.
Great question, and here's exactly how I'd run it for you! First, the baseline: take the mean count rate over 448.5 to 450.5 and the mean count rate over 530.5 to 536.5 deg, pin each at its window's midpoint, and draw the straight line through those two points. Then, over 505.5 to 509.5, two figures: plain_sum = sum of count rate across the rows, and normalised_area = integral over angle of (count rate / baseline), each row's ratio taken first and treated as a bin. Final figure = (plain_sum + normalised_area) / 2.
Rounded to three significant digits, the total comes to 167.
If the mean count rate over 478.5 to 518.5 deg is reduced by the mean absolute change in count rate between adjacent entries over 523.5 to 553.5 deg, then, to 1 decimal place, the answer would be 76.6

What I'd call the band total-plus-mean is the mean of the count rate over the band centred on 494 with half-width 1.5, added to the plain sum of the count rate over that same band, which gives 306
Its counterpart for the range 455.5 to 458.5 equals 370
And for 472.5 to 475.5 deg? 386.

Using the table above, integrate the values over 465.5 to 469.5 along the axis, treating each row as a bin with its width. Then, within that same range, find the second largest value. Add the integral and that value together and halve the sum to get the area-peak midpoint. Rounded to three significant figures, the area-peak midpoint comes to 238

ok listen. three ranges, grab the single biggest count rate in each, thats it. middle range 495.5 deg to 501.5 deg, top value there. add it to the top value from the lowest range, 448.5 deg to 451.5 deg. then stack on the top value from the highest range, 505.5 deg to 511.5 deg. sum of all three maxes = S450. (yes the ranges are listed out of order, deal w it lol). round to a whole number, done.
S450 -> 268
